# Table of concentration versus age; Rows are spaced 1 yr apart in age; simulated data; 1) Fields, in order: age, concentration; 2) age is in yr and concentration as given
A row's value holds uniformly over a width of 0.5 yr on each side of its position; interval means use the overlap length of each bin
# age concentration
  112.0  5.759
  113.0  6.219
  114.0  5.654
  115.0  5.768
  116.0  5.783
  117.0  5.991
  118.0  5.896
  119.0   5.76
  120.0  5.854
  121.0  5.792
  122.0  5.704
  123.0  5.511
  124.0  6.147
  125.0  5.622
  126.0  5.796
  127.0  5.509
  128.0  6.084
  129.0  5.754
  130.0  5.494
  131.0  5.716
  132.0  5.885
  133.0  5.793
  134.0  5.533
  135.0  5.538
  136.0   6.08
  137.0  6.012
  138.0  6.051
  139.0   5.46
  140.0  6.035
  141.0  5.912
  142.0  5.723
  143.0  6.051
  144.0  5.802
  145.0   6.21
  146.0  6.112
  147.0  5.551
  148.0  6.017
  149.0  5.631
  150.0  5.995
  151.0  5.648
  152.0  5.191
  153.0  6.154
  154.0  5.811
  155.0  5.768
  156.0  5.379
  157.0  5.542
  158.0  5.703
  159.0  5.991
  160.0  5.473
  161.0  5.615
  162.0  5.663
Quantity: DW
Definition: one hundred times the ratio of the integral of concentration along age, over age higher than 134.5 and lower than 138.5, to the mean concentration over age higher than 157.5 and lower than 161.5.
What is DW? 416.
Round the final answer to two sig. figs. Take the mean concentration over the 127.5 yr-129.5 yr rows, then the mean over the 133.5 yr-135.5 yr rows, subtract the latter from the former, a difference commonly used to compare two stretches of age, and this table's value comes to 0.38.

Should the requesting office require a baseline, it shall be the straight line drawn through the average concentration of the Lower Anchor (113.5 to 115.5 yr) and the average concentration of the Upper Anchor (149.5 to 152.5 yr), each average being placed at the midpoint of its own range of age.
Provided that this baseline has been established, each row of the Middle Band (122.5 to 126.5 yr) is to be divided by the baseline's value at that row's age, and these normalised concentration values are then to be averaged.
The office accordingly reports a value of 1.02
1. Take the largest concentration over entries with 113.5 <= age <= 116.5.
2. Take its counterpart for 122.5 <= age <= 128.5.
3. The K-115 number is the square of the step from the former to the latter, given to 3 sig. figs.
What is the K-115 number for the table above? 0.132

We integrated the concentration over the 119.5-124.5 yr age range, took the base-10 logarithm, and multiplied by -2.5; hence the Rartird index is -3.66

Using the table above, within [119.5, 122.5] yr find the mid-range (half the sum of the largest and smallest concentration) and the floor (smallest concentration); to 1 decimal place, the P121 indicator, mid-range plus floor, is 11.5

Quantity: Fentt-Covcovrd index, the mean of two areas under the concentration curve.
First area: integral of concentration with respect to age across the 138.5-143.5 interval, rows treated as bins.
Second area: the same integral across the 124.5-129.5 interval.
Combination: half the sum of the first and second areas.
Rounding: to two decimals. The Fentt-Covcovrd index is 28.97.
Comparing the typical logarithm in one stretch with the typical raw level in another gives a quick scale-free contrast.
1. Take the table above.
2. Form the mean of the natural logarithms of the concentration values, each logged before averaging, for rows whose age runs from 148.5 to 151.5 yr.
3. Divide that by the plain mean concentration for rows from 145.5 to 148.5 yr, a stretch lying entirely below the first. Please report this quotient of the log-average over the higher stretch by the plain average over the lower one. 0.297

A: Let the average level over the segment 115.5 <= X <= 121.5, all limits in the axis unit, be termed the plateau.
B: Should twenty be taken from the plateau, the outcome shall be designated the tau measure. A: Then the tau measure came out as -14.15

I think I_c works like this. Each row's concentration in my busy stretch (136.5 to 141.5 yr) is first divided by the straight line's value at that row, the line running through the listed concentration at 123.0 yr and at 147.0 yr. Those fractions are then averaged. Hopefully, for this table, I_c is 1.06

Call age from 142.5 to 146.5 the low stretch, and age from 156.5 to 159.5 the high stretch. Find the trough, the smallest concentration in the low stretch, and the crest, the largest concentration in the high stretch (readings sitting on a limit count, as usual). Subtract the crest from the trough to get -0.19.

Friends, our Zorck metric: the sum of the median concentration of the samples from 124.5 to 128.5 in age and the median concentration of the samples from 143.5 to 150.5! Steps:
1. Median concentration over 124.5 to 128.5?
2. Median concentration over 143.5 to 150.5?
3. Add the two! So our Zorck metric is 11.7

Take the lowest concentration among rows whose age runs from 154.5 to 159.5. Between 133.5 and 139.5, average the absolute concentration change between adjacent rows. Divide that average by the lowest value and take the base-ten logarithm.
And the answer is -1.33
